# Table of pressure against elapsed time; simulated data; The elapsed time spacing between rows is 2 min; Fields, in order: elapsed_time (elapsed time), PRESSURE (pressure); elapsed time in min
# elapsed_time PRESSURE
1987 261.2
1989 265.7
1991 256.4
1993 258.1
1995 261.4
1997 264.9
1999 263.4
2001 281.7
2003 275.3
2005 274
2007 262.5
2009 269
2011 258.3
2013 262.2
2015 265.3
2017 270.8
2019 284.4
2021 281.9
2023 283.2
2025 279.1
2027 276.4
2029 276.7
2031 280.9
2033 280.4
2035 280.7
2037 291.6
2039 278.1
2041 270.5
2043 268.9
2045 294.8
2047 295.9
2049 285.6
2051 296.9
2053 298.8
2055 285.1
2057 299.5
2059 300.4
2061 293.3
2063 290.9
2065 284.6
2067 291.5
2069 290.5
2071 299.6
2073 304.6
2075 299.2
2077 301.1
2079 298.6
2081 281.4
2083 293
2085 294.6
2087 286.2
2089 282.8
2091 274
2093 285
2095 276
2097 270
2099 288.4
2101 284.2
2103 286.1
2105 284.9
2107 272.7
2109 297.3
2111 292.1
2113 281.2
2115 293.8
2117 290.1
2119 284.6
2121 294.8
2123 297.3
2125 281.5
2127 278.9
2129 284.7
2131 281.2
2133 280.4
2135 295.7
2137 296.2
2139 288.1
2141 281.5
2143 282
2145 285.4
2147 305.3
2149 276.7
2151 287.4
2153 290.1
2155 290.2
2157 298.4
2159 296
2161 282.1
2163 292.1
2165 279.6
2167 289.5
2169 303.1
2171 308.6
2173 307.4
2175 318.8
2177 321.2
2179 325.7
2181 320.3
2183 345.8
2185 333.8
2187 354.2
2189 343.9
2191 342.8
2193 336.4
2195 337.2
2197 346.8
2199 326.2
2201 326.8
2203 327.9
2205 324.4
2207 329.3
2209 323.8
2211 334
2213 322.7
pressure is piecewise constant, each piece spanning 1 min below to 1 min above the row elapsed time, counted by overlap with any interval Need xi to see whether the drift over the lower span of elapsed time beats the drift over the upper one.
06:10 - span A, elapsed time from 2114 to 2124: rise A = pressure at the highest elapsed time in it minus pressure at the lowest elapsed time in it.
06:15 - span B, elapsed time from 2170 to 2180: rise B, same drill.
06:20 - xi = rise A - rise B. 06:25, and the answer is -14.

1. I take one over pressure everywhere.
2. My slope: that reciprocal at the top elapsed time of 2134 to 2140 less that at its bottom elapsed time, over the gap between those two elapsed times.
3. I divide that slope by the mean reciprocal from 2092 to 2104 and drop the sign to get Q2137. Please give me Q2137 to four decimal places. 0.0063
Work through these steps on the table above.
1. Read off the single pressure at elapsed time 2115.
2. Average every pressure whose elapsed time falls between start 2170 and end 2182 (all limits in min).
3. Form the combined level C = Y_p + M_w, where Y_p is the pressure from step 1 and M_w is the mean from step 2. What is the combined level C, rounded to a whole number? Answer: 611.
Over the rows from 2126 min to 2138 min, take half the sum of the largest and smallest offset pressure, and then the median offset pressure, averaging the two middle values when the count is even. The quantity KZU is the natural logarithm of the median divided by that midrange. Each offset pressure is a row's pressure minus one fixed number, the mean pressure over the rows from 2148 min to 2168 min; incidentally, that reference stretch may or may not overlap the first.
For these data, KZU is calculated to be 2.1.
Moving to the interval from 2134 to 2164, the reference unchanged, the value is -0.4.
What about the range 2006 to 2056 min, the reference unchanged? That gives -0.2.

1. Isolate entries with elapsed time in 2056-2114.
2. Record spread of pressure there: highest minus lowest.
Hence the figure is 35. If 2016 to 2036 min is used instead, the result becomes 14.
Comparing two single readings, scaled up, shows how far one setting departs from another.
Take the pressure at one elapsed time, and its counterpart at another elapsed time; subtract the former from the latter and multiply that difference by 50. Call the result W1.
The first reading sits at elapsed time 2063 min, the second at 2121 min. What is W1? 195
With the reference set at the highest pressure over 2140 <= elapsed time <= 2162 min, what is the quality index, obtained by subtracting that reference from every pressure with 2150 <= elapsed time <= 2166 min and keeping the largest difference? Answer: -7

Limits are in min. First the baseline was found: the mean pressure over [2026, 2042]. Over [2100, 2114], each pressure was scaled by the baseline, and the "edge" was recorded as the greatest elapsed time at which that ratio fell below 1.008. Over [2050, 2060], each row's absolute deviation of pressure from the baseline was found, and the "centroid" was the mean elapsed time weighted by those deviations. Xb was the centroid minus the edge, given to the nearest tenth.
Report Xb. -57.8 min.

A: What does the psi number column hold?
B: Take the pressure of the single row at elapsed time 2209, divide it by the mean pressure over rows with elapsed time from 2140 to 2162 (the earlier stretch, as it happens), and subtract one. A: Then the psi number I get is 0.12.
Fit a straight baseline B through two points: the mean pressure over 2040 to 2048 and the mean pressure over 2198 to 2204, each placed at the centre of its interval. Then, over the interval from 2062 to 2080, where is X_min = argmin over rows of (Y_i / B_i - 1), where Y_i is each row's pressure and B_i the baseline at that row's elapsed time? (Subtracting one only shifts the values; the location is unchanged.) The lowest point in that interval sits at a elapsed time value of 2065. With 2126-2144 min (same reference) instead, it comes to 2143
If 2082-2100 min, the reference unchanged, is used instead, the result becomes 2097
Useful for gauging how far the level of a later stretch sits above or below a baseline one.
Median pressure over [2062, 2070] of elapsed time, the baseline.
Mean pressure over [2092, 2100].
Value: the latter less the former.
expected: -11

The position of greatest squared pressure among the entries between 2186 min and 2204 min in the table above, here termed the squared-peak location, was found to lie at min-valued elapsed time 2187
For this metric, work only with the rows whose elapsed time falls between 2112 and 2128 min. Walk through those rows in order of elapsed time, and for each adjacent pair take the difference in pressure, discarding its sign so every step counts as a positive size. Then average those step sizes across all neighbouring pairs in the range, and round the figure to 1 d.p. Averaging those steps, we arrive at 7.6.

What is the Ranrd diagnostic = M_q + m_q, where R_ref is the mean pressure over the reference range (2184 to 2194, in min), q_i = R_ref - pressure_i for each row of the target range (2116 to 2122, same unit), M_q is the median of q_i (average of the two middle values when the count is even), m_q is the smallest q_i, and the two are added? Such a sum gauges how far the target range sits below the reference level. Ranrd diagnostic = 100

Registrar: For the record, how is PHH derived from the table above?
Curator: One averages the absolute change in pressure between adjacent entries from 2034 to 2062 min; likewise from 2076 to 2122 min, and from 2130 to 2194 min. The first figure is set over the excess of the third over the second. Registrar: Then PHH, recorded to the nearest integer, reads 48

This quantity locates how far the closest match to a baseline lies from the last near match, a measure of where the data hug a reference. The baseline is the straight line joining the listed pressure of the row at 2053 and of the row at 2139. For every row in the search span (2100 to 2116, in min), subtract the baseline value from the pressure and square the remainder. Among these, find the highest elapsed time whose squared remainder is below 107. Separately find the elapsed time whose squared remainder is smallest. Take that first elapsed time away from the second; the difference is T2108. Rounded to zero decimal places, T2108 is -4 min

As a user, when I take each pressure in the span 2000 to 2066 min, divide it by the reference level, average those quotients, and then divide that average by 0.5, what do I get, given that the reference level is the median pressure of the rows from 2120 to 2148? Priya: 1.97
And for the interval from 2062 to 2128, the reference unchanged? 2.02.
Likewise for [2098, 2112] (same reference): 2.01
